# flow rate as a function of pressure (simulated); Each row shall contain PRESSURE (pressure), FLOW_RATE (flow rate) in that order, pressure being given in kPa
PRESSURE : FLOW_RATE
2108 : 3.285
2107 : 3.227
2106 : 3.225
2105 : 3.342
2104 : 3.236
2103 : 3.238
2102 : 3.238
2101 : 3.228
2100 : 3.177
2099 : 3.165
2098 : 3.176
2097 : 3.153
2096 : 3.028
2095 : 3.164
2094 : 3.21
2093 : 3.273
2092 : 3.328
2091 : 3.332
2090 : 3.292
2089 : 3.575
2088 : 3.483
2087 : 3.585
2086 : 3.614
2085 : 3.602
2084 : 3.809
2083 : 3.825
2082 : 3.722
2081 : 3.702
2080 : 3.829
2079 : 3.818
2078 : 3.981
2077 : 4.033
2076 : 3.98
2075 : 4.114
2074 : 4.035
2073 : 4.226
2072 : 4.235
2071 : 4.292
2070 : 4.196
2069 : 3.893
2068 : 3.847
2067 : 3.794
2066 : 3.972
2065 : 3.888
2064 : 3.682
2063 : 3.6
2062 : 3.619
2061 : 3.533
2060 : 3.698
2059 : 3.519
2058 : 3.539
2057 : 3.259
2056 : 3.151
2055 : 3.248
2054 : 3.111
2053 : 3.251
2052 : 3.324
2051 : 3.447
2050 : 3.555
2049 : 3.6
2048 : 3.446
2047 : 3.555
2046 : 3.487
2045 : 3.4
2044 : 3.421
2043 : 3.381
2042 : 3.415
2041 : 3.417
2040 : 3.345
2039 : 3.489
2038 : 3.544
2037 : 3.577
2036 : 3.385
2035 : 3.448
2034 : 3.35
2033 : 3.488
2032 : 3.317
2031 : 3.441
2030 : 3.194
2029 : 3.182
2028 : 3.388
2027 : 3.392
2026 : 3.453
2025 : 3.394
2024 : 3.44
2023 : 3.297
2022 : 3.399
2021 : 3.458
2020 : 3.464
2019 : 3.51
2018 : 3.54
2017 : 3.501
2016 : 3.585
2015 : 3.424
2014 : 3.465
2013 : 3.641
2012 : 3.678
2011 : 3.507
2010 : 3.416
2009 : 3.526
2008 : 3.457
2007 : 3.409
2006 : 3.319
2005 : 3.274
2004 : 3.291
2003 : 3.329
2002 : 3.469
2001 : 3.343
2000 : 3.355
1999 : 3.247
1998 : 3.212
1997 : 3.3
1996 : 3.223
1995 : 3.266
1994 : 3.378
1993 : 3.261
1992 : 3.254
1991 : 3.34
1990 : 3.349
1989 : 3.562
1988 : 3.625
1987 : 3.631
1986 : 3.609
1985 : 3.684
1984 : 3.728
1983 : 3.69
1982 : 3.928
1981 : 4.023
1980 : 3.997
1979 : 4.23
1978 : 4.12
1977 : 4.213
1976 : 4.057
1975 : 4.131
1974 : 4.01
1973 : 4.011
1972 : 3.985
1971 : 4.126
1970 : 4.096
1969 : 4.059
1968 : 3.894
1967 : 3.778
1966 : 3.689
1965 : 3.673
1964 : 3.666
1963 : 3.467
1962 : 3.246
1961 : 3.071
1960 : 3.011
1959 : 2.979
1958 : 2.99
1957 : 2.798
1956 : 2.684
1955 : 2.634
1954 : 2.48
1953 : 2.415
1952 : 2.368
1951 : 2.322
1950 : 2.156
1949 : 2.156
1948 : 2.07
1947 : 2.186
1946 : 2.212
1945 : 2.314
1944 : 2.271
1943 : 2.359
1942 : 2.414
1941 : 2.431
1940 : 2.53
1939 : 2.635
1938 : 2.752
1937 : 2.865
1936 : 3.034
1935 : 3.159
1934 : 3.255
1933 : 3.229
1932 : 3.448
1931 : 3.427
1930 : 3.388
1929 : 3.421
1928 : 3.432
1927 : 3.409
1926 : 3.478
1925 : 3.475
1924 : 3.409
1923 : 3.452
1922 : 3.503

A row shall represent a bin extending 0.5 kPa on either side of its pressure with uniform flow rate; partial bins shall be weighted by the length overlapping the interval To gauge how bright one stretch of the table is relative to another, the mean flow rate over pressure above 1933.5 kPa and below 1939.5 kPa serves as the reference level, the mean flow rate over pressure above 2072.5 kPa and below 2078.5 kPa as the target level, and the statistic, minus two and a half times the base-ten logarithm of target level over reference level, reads -0.35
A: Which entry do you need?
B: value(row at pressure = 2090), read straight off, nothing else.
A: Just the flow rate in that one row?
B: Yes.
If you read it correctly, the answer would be 3.292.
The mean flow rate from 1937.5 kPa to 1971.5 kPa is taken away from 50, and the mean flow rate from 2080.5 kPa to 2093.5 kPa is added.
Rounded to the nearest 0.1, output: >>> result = 50.7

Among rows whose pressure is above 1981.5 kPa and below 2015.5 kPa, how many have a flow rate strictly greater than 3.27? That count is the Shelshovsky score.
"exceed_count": 28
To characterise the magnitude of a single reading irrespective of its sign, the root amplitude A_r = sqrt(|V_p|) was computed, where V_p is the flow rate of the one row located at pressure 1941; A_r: 1.56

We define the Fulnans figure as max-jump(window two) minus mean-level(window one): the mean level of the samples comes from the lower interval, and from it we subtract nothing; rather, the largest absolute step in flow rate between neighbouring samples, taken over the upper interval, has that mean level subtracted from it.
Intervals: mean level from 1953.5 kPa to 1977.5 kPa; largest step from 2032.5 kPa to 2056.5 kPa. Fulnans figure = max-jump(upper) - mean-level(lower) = -3.34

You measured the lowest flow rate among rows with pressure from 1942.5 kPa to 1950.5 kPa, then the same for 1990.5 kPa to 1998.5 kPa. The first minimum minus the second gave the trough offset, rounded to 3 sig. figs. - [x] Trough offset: -1.14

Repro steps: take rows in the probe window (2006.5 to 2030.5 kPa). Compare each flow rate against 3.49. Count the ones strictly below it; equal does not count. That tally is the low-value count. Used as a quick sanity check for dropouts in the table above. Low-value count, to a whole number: 16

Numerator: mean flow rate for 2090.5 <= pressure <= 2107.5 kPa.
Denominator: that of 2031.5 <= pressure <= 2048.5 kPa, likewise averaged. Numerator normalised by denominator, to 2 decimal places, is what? 0.94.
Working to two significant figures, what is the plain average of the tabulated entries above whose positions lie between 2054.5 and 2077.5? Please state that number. 3.8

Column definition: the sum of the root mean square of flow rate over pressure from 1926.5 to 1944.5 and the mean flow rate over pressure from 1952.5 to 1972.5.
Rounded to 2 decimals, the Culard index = 6.34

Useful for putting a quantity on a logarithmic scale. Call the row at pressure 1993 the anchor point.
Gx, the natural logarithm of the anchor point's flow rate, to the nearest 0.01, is 1.18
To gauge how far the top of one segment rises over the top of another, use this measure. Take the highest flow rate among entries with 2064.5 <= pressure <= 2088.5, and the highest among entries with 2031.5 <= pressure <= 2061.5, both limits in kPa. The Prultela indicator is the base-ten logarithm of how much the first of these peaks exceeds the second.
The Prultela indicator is -0.23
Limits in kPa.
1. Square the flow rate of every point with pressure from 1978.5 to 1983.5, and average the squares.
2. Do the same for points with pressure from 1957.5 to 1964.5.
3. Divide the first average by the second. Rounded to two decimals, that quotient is 1.53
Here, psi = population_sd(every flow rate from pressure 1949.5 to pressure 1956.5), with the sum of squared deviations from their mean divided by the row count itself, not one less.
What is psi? 0.169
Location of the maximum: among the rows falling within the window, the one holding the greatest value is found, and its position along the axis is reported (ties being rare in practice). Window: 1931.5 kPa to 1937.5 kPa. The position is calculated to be 1932 kPa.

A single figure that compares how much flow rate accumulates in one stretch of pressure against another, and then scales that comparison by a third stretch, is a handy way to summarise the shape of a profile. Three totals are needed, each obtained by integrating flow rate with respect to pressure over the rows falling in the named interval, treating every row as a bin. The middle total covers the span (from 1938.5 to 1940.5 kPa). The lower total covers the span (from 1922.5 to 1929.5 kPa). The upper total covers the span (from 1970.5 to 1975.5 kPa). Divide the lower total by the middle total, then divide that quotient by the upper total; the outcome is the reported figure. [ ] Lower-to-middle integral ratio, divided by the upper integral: 0.23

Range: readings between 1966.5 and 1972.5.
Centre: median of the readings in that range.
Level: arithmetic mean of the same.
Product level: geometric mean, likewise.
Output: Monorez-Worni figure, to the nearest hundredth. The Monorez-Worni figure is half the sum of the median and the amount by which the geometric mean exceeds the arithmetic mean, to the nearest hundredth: 2.01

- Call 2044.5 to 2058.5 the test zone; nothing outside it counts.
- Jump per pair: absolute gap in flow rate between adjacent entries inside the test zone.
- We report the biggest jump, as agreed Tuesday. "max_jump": 0.28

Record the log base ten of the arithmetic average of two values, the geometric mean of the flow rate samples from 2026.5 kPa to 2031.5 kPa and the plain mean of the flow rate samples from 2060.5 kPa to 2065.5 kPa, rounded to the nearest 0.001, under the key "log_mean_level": 0.543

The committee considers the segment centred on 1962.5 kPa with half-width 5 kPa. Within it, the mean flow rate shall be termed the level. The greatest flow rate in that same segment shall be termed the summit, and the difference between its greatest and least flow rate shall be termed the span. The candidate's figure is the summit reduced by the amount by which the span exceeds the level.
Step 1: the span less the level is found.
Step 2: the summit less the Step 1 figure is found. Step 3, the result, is 6.3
